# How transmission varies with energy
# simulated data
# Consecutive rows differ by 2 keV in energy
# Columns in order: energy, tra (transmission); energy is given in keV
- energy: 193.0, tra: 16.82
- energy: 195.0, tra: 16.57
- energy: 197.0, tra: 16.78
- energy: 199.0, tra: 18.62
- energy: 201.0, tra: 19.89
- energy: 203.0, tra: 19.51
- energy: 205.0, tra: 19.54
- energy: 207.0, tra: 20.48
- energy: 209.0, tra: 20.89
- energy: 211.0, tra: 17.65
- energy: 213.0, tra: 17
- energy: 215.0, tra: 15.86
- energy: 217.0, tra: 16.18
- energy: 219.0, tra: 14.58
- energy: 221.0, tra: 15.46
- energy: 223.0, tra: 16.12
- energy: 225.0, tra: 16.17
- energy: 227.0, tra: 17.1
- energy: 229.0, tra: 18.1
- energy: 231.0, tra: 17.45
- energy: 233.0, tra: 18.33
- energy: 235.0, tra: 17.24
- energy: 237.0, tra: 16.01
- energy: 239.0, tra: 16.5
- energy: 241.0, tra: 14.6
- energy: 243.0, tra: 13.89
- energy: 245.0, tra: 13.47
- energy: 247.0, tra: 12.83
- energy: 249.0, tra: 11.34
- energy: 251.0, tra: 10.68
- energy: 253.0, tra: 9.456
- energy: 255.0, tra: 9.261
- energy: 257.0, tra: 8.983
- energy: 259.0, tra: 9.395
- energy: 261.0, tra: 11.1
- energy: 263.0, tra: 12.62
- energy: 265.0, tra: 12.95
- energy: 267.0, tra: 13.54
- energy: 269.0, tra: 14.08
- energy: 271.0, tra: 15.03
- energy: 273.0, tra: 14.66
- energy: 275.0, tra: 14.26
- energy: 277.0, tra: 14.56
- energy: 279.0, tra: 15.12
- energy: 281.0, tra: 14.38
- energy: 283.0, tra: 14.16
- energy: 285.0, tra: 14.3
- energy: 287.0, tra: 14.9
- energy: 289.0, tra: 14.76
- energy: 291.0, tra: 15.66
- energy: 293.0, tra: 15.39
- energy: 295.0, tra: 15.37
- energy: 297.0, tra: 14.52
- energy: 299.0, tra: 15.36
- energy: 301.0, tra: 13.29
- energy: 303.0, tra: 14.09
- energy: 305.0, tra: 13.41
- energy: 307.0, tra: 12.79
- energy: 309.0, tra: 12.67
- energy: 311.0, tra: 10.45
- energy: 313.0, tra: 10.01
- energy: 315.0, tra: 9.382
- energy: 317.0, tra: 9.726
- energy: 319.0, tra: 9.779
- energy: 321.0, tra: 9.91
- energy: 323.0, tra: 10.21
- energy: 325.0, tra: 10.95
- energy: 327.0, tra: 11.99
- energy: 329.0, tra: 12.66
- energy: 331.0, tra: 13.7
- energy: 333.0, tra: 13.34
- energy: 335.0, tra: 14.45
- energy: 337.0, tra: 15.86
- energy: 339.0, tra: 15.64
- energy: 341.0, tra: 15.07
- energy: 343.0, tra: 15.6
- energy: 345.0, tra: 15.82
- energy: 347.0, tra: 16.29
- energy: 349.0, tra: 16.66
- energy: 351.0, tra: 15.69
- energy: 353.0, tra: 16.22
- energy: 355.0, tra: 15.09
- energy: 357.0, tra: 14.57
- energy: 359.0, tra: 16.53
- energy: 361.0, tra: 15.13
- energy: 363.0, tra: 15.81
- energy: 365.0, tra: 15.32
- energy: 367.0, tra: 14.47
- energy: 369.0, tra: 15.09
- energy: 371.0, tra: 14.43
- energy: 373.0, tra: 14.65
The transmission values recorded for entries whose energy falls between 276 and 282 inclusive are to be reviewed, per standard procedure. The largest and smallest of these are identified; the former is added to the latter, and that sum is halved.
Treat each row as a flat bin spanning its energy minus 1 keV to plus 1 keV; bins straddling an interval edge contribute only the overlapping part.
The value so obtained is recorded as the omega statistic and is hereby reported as 15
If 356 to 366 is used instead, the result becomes 16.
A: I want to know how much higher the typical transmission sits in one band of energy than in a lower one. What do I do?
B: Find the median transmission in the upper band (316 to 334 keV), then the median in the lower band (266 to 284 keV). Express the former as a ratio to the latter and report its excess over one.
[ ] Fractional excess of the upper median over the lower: -0.24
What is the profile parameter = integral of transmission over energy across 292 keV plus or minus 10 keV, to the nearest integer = 295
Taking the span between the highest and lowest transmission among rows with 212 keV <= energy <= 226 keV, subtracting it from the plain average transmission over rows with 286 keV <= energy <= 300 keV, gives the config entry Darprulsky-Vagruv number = 12.7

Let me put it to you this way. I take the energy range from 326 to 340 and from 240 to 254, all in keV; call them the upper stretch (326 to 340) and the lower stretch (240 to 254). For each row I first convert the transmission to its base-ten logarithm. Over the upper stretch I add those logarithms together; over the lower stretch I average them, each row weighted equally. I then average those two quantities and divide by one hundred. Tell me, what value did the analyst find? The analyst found 0.0454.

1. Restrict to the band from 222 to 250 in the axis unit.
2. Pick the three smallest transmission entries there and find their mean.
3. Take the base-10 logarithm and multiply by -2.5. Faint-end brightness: -2.75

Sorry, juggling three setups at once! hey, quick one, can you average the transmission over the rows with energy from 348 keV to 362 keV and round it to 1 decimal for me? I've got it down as 15.7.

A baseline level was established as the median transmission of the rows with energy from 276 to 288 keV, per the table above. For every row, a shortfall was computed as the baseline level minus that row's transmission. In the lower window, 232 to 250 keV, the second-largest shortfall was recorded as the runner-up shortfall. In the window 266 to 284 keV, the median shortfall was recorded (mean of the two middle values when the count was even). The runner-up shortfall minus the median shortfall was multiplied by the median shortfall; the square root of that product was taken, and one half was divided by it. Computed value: 1.3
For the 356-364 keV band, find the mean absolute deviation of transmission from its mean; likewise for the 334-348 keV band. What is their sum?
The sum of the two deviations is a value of 1.1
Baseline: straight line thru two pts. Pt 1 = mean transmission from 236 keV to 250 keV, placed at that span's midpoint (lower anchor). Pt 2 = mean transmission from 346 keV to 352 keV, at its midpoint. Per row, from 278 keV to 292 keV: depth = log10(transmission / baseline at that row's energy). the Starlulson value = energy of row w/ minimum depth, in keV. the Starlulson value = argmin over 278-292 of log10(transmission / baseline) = 283.0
